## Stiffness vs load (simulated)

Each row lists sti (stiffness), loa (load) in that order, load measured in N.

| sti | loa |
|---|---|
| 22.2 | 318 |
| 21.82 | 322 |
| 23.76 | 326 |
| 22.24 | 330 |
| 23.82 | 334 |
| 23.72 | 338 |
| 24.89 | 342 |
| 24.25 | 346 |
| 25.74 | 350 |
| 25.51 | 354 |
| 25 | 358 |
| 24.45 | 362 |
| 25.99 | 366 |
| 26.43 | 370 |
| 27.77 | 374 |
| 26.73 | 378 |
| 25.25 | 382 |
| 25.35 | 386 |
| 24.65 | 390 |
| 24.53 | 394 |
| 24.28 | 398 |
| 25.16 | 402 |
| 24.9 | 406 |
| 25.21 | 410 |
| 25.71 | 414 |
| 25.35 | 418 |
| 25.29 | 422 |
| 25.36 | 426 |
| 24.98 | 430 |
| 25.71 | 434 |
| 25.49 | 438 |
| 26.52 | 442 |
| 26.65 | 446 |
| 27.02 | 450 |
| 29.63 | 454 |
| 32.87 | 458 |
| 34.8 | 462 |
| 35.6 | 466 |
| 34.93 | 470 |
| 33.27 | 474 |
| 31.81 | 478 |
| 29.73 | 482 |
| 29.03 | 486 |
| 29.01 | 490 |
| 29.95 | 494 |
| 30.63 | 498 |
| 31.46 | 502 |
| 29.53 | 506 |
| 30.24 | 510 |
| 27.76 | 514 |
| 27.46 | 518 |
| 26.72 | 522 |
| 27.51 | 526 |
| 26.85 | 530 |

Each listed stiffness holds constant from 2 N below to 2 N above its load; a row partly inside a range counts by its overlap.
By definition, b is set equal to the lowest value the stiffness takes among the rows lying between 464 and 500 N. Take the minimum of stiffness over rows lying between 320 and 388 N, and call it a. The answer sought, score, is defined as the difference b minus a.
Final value 7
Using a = 21.82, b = 29.01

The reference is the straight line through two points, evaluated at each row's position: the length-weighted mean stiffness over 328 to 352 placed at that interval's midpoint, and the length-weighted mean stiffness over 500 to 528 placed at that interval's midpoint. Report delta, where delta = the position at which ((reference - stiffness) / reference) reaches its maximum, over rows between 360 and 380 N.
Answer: 362 N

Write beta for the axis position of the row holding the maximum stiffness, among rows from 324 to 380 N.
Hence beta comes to 374 N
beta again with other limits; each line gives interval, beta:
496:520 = 502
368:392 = 374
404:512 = 466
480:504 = 502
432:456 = 454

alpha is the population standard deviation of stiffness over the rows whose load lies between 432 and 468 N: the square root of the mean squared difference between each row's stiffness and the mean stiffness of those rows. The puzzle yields 3.8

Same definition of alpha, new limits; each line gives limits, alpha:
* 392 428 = 0.4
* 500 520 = 1.5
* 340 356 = 0.6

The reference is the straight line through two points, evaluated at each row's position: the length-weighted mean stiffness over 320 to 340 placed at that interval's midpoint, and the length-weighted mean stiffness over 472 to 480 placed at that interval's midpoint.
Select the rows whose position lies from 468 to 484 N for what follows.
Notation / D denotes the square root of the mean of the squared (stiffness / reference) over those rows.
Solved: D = 1.00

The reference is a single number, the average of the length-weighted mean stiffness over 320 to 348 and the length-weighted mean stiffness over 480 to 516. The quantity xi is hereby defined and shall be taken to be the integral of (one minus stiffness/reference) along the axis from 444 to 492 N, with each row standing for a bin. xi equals -8 N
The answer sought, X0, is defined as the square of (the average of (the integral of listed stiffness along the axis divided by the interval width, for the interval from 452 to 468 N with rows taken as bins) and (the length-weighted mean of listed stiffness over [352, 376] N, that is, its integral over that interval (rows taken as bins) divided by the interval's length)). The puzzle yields 873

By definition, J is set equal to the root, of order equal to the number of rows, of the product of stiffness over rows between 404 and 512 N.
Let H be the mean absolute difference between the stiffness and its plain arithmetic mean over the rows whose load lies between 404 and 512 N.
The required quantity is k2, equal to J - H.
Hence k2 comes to 25.9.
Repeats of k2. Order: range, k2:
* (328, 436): 24.4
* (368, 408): 24.6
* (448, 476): 30.0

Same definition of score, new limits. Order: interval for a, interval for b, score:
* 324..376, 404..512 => 3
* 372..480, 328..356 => -2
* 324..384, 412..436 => 3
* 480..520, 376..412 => -3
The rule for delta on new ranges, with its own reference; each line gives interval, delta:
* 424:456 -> 430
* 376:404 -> 398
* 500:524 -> 522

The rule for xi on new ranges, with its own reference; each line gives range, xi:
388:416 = 2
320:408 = 6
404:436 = 2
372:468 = -1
